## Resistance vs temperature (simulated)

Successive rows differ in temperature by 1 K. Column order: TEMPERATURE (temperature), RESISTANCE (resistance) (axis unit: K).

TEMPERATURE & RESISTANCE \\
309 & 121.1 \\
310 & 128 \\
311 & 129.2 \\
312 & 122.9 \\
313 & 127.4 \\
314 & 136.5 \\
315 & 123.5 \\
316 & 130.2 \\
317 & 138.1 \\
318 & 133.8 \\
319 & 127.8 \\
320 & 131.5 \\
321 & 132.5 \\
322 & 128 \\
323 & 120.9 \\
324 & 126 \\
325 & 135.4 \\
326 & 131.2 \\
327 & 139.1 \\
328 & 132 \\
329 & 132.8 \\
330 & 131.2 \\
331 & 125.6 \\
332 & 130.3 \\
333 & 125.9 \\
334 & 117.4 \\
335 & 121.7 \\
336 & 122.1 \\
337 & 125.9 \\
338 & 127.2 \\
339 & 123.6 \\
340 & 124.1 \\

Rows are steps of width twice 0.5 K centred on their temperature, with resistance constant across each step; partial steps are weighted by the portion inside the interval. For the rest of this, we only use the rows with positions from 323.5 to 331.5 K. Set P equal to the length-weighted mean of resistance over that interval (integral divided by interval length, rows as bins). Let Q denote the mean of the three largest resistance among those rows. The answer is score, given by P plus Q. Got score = 267.4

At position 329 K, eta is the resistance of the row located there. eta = 132.8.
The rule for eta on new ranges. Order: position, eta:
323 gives 120.9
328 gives 132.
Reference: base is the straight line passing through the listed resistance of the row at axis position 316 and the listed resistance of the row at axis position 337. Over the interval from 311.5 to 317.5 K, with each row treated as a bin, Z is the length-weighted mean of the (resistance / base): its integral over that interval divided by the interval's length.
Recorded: 0.99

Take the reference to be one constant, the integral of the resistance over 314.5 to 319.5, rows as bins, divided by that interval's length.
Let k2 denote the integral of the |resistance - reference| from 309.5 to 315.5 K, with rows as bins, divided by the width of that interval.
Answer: 5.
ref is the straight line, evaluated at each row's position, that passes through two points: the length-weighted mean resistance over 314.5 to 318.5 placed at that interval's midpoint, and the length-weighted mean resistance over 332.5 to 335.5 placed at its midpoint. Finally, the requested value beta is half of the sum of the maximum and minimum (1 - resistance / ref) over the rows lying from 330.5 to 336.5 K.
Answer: -0.01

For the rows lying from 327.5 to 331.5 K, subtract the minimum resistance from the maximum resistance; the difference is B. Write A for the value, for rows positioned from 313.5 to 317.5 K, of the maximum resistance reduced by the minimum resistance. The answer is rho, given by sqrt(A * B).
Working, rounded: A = 14.6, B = 7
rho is 10.3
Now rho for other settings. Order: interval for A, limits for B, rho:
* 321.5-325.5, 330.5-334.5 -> 13.7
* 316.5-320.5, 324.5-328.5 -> 9.0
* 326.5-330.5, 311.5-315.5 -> 10.4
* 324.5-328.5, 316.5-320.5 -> 9.0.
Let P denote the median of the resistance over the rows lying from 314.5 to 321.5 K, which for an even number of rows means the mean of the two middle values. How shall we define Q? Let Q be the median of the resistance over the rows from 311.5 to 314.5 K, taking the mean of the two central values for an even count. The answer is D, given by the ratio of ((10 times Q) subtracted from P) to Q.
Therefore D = -8.97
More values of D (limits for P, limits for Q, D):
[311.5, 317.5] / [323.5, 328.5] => -9.02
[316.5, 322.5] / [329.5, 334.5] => -8.95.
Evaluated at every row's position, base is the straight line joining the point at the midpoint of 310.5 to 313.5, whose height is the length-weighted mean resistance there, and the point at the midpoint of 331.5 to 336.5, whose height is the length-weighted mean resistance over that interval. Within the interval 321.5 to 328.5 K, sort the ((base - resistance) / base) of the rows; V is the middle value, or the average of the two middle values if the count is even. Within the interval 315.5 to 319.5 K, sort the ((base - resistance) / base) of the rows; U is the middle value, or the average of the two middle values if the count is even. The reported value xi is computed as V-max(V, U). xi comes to -0.004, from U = -0.049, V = -0.053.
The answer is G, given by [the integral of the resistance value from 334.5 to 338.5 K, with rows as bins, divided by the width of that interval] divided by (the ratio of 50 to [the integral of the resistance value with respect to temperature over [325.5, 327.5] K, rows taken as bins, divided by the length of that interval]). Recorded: 336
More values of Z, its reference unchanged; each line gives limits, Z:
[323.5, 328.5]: 1.04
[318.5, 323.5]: 0.99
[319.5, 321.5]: 1.02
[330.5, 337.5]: 0.98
